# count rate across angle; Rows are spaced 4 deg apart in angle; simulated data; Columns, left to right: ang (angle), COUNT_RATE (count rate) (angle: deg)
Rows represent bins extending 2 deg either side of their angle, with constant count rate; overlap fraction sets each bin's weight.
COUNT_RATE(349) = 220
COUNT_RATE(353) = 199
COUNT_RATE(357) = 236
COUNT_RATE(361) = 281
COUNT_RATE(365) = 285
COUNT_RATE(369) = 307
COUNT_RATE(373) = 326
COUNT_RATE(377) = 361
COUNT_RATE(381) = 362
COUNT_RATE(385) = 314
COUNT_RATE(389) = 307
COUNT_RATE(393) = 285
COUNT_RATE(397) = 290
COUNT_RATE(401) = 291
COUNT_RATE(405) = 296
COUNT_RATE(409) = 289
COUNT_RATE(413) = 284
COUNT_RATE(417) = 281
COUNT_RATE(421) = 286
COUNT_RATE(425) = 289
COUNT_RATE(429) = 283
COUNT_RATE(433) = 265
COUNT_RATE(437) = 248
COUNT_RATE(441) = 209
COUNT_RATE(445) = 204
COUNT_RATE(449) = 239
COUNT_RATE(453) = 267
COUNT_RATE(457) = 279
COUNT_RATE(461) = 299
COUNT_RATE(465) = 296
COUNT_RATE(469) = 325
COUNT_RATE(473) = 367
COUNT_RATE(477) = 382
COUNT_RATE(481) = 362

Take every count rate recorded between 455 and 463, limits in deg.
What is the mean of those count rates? 289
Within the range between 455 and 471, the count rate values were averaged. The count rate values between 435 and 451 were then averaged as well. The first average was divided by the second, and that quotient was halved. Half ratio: 0.67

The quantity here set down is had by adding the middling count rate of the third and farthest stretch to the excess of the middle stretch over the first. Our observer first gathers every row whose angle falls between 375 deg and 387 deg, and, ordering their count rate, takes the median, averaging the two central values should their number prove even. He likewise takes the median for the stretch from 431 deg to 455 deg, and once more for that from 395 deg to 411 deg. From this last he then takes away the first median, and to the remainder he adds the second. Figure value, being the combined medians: 173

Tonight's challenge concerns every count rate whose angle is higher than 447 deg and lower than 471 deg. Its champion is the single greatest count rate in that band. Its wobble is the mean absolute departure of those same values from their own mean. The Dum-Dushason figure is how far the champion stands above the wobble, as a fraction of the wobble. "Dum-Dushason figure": 13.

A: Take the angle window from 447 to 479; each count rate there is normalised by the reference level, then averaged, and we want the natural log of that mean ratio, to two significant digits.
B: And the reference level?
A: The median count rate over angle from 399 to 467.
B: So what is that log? 0.081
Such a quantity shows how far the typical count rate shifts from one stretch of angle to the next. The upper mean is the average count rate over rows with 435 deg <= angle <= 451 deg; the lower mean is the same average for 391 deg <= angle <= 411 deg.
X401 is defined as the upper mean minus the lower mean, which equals -65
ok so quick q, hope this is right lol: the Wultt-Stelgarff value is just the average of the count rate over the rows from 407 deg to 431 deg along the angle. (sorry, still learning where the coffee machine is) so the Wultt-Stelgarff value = 285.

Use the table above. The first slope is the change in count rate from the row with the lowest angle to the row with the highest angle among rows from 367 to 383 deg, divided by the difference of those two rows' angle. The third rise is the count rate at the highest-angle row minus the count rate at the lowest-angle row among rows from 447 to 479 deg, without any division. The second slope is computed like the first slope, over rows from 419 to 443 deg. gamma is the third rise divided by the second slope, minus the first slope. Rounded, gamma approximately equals -42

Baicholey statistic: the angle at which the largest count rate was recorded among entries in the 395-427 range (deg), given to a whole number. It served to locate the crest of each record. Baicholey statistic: 405 deg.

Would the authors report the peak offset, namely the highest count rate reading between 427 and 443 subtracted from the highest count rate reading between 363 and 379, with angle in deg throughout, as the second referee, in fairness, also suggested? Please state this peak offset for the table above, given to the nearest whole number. 78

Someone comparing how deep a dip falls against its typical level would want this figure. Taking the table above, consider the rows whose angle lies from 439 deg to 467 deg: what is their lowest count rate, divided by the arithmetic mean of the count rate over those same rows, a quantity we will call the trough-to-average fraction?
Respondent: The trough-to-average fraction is 0.796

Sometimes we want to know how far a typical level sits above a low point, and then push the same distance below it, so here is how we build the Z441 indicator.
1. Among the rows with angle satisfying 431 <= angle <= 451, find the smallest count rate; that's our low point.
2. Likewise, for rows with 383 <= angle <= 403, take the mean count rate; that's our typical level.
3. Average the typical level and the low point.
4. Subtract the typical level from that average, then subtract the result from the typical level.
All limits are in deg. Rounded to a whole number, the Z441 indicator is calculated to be 344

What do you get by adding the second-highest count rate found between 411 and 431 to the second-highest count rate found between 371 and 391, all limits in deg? 647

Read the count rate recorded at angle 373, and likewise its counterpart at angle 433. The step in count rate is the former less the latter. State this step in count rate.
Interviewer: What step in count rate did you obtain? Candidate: 61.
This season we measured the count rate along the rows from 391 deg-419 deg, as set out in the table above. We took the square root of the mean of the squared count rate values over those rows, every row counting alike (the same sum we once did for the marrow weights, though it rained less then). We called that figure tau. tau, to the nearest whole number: 288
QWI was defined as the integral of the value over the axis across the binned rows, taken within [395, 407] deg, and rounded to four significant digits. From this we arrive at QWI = 3508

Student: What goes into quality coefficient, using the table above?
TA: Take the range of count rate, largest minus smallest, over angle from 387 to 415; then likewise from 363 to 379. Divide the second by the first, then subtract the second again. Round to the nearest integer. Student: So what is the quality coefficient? -73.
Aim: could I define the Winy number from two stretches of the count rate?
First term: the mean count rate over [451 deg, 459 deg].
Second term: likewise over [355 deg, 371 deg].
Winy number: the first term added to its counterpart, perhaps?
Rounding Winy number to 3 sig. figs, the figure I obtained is 550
